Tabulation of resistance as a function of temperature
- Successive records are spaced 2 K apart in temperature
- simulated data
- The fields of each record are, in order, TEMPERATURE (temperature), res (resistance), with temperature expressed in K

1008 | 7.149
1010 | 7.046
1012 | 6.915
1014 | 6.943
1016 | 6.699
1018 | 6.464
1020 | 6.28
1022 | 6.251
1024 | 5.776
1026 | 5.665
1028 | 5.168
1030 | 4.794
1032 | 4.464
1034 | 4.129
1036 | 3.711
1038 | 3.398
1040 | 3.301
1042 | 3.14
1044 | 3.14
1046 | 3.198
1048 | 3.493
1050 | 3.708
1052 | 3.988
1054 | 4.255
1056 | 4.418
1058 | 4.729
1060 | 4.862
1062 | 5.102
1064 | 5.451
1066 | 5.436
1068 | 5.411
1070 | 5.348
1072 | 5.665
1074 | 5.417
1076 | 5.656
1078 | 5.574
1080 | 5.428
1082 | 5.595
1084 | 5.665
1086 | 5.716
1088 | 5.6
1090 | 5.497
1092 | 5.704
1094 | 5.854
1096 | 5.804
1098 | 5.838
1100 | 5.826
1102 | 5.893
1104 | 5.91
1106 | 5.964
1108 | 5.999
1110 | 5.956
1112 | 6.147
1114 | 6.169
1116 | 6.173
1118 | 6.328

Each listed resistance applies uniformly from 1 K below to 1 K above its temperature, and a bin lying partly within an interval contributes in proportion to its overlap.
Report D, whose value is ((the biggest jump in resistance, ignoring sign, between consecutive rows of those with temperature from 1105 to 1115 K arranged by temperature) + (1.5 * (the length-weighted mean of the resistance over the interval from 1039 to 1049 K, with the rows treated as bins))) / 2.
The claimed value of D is 2.5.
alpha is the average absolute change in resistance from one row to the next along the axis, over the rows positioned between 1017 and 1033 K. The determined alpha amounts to 0.286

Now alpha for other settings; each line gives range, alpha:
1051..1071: 0.174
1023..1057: 0.245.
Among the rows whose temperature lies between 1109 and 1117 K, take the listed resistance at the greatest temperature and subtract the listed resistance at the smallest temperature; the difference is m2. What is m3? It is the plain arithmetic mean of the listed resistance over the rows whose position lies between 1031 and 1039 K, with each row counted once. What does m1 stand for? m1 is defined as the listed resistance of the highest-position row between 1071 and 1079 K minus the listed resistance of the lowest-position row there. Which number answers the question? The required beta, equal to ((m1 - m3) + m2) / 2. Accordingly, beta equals -1.9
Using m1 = -0.1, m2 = 0.22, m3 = 3.9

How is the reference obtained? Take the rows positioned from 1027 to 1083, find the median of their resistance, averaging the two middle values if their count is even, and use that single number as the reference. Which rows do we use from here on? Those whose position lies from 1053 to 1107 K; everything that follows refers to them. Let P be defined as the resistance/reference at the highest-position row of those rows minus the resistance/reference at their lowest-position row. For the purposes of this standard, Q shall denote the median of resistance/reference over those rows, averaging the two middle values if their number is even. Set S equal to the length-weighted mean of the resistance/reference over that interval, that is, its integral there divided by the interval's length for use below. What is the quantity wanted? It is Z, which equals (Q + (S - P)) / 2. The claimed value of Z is 0.98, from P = 0.4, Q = 1.2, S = 1.15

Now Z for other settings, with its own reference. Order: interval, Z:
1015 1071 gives 1.14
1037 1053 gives 0.65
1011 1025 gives 1.48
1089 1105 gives 1.18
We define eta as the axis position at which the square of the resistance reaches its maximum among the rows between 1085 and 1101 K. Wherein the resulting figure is 1094 K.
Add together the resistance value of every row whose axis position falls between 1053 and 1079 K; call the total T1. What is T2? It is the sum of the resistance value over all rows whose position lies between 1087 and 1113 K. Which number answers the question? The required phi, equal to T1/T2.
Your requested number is 0.89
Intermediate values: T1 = 67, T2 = 76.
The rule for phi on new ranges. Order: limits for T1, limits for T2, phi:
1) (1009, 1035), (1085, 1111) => 1.01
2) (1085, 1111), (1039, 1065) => 1.43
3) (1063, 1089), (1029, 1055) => 1.48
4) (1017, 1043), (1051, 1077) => 0.95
